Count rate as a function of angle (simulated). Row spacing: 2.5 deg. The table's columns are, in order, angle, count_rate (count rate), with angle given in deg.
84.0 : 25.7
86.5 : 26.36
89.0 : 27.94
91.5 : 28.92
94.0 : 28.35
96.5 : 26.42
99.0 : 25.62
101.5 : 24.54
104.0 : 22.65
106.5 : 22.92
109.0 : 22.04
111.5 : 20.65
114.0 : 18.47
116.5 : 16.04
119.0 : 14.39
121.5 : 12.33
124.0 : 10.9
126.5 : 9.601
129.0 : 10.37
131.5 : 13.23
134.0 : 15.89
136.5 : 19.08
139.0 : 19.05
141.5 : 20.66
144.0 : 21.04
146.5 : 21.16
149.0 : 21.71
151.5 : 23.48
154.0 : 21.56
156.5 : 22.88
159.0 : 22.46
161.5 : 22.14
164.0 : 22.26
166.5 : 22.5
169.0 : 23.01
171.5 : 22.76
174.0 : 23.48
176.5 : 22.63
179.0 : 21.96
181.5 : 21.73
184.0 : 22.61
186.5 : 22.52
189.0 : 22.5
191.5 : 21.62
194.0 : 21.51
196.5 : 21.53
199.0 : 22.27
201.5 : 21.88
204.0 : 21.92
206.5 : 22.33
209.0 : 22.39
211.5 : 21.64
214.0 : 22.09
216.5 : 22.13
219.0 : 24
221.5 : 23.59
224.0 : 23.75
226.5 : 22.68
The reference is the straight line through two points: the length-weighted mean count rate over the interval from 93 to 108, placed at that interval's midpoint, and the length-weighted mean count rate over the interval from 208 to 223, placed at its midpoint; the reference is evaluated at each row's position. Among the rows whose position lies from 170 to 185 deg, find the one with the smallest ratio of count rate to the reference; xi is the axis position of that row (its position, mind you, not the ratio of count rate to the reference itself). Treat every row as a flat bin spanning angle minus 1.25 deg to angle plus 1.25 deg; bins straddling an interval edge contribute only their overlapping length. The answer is 181.5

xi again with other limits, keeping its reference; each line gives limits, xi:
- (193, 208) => 194.0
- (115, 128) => 126.5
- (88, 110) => 109.0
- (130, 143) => 131.5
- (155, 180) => 161.5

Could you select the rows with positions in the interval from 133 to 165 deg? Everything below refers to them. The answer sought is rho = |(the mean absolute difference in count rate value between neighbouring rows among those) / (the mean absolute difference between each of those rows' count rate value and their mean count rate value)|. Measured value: 0.7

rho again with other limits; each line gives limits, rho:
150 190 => 1.5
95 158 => 0.4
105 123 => 0.5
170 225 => 0.8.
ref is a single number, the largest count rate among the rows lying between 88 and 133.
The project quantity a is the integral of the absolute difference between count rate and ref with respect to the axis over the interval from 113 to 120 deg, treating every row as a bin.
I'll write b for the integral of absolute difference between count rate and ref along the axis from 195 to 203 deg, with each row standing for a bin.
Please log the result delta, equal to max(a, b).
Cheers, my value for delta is 88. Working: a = 88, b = 56.3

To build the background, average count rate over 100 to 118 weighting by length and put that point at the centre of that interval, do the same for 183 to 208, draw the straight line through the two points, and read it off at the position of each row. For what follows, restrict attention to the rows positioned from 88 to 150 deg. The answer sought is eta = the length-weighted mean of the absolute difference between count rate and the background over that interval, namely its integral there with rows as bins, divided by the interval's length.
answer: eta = 4.7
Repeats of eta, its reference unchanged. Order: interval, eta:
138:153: 1.0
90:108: 4.7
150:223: 0.7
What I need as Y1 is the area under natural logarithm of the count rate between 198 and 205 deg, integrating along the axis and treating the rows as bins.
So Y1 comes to 21.6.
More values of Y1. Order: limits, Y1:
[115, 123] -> 21.2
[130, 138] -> 22.1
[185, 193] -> 24.8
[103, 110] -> 21.8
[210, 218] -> 24.7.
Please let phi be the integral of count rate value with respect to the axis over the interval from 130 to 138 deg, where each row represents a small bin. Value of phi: 128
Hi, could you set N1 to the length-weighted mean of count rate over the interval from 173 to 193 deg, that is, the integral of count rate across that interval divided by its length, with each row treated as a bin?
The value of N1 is 22.4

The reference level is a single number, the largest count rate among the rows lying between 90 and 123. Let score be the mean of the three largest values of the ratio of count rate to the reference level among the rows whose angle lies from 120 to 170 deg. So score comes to 0.800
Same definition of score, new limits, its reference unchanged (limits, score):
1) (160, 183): 0.798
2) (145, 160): 0.793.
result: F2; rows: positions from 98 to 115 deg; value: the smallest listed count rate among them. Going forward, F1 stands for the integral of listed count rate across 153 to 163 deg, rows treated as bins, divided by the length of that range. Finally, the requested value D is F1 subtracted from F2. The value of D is -4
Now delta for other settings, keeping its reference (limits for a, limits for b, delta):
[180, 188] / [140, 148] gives 64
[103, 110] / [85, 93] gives 45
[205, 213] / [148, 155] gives 54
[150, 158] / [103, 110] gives 51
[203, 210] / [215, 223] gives 47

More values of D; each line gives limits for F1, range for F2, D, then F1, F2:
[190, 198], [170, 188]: 0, 21.6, 21.73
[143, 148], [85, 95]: 5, 21.1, 26.36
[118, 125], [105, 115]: 6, 12.5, 18.47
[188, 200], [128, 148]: -11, 21.9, 10.37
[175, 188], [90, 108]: 0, 22.3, 22.65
